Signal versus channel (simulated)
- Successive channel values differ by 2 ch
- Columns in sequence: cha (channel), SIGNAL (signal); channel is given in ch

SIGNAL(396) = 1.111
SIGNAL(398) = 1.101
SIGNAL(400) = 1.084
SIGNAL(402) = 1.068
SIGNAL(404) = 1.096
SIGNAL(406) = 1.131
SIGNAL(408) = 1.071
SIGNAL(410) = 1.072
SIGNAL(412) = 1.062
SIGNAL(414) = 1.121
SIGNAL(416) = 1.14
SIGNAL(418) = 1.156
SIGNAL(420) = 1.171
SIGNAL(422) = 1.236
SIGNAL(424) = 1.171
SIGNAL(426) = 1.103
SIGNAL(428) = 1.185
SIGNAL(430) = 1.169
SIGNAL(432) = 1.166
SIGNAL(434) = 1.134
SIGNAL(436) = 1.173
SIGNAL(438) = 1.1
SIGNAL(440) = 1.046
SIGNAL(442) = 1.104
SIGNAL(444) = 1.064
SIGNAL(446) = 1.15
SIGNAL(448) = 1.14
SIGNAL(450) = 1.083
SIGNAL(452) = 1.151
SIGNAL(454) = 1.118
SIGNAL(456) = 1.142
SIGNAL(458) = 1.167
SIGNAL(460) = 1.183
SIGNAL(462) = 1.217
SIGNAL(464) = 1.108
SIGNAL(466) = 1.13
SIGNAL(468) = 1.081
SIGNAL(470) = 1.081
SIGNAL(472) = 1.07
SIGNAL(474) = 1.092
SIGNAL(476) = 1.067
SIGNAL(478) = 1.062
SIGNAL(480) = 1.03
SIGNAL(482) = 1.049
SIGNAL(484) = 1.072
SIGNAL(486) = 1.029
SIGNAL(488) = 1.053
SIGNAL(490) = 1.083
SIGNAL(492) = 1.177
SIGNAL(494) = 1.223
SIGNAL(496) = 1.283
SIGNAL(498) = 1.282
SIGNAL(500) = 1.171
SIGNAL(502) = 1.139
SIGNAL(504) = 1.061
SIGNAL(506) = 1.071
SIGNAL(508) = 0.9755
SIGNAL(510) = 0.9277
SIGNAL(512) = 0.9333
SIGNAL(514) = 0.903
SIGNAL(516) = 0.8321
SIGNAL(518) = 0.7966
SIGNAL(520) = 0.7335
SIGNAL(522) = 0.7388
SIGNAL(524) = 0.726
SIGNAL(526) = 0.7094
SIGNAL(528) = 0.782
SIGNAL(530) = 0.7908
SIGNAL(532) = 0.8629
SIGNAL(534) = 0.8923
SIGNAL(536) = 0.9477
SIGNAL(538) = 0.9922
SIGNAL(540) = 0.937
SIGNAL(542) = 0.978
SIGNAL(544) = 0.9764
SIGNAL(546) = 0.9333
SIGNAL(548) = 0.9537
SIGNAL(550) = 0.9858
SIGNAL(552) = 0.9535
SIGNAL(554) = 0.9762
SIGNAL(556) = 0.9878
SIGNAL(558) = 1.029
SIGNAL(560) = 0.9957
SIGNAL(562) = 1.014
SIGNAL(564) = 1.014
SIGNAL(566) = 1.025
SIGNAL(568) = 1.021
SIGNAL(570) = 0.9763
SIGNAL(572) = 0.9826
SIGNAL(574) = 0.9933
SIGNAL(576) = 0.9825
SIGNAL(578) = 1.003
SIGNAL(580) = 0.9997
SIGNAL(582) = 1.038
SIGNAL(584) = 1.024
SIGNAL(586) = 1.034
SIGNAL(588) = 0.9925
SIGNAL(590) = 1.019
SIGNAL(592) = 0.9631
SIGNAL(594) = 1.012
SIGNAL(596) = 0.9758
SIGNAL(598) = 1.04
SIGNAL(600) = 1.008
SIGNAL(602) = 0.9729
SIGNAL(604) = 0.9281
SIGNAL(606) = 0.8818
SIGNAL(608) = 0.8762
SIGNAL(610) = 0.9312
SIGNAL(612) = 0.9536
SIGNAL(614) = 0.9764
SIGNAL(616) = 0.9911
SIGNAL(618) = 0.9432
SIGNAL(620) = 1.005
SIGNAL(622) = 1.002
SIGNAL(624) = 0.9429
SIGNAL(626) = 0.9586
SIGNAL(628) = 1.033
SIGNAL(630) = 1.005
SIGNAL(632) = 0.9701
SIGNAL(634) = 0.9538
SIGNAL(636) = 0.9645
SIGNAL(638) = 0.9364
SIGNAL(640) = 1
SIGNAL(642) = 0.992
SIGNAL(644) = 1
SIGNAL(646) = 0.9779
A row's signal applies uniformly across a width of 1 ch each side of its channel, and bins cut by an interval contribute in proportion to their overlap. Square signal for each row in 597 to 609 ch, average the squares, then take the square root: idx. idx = 0.95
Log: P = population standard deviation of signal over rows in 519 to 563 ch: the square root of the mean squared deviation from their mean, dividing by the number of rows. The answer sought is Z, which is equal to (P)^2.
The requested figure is 0.0108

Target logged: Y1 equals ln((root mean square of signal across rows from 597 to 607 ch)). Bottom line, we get -0.03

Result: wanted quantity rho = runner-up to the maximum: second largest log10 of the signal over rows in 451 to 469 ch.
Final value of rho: 0.07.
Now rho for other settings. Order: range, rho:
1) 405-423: 0.07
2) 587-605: 0.01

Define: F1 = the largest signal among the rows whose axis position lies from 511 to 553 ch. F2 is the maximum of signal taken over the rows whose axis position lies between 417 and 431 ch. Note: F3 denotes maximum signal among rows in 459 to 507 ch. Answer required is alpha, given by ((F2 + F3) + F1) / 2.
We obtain 1.76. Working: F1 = 0.9922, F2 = 1.236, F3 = 1.283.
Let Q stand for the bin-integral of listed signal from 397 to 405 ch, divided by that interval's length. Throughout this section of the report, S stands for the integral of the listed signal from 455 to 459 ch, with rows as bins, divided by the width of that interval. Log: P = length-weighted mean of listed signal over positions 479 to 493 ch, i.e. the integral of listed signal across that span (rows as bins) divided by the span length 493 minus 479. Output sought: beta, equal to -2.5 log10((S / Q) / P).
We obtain 0.01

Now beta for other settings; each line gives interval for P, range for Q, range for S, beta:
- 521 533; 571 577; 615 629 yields -0.28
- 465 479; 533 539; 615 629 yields 0.04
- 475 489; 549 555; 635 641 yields 0.06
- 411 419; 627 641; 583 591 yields 0.08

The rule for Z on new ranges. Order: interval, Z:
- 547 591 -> 0.0006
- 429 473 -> 0.0019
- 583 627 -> 0.0019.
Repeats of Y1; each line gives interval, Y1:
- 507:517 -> -0.09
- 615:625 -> -0.02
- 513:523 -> -0.22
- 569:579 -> -0.01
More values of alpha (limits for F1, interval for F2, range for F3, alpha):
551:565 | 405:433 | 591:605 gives 1.65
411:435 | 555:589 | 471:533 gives 1.78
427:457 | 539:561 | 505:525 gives 1.64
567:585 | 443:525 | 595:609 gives 1.68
